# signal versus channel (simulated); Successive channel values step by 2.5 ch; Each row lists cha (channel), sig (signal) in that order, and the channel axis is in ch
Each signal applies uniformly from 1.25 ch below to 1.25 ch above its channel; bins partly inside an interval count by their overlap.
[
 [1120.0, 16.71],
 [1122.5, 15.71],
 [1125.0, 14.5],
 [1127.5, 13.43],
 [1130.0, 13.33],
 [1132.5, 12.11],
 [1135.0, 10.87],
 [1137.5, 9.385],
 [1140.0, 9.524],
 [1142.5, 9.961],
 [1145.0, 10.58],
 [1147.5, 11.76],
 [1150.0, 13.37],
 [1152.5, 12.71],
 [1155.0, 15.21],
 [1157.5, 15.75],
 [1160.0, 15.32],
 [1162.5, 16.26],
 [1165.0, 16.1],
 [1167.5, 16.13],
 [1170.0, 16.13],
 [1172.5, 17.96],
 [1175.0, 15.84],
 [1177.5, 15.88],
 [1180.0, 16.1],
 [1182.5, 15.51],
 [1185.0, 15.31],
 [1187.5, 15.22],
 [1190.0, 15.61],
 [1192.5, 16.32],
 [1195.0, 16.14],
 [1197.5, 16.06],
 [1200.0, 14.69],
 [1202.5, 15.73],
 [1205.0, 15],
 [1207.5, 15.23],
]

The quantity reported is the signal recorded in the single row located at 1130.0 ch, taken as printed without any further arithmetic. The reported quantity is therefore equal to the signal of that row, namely 13.33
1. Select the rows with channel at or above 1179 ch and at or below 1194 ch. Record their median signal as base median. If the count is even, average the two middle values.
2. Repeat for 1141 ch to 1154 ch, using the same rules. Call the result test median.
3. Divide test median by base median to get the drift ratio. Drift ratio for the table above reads 0.76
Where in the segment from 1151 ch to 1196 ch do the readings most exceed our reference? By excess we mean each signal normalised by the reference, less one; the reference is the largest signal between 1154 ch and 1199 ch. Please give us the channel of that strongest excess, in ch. 1172.5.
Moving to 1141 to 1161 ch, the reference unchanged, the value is 1157.5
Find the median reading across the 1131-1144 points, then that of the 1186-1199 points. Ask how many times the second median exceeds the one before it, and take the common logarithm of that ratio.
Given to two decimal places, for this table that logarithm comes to 0.21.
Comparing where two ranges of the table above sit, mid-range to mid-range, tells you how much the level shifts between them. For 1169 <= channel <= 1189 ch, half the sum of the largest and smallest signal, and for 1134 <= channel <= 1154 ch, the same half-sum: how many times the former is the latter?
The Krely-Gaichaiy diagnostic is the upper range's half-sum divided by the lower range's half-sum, 1.46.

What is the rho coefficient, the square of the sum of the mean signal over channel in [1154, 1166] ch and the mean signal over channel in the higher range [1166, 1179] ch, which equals 1031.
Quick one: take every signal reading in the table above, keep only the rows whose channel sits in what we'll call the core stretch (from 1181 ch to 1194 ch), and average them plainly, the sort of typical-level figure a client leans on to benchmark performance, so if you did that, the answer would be 15.6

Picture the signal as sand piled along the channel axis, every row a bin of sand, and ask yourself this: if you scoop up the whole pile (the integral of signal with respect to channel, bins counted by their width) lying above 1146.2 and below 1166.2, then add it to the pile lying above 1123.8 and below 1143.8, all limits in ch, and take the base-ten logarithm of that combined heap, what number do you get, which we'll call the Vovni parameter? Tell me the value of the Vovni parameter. 2.72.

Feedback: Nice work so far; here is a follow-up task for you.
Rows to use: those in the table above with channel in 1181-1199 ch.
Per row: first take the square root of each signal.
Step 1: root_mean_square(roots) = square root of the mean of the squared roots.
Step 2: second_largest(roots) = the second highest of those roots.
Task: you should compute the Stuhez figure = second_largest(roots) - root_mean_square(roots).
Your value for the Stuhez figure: 0.050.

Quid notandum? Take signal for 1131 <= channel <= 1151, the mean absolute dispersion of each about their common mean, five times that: 6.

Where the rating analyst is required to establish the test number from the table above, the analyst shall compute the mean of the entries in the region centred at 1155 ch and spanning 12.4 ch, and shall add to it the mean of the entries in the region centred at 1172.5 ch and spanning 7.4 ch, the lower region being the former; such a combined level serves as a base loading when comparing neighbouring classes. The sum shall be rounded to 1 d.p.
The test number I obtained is 31.1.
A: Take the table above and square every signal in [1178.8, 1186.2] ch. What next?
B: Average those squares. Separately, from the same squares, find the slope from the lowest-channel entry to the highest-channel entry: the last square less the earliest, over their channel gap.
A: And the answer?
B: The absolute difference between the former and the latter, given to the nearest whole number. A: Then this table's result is 250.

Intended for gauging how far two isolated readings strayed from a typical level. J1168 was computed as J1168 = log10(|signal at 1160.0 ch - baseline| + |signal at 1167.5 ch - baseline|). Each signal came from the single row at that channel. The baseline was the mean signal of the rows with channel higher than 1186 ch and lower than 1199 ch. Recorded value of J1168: -0.1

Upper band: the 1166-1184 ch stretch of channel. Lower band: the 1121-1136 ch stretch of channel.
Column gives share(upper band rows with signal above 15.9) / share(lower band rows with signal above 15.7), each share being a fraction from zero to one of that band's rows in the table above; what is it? 3.4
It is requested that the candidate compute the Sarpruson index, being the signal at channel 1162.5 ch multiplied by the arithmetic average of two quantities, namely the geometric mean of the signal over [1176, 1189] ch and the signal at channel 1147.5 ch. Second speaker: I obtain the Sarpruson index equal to 222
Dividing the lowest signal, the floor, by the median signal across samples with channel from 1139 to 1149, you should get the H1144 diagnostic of 0.927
